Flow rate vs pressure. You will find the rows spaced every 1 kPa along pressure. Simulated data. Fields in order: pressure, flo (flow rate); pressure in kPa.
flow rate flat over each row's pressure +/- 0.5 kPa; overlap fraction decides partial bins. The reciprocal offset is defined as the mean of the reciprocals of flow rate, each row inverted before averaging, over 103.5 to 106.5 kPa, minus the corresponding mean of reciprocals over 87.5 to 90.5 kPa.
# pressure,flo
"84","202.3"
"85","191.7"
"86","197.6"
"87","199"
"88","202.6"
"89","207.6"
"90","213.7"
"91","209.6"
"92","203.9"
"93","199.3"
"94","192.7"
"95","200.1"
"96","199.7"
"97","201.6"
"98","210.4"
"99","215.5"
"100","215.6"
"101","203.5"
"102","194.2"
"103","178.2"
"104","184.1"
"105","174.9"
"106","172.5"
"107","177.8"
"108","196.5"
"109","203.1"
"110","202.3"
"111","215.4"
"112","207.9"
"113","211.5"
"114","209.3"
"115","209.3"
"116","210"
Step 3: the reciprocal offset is 0.0008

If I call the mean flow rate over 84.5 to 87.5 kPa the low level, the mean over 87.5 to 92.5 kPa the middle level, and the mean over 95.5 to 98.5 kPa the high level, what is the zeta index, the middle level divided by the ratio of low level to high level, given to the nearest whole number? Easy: 216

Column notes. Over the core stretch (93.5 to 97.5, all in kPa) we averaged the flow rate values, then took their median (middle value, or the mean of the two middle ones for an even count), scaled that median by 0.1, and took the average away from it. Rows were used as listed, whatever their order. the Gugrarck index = -179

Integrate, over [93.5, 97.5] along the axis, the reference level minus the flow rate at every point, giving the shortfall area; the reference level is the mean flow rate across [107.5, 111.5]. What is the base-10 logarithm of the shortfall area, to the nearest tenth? 1.4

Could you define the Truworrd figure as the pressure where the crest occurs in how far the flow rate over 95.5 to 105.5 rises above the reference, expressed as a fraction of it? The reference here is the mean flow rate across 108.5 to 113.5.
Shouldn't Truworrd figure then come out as 100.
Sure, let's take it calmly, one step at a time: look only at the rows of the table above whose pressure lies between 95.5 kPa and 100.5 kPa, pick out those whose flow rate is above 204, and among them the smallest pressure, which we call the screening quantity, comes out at 98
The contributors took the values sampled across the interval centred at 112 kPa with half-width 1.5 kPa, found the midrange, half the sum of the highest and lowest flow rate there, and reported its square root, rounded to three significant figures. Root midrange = 14.5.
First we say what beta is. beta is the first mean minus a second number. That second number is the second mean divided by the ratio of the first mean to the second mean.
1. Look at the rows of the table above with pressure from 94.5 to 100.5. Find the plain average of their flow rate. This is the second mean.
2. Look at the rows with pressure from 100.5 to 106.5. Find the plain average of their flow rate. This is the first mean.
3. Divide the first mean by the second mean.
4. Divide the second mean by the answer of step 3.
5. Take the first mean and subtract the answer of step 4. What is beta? -48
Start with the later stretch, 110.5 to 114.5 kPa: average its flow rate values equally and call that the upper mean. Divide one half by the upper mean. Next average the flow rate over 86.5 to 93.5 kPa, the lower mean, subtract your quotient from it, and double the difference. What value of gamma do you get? 410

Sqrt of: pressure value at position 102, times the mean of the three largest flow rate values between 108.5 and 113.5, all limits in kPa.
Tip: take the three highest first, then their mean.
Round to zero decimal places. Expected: 203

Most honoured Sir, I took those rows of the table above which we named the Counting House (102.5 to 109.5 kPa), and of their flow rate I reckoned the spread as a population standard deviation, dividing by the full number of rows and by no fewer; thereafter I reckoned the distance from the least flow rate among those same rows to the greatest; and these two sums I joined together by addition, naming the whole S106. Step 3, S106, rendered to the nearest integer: 41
